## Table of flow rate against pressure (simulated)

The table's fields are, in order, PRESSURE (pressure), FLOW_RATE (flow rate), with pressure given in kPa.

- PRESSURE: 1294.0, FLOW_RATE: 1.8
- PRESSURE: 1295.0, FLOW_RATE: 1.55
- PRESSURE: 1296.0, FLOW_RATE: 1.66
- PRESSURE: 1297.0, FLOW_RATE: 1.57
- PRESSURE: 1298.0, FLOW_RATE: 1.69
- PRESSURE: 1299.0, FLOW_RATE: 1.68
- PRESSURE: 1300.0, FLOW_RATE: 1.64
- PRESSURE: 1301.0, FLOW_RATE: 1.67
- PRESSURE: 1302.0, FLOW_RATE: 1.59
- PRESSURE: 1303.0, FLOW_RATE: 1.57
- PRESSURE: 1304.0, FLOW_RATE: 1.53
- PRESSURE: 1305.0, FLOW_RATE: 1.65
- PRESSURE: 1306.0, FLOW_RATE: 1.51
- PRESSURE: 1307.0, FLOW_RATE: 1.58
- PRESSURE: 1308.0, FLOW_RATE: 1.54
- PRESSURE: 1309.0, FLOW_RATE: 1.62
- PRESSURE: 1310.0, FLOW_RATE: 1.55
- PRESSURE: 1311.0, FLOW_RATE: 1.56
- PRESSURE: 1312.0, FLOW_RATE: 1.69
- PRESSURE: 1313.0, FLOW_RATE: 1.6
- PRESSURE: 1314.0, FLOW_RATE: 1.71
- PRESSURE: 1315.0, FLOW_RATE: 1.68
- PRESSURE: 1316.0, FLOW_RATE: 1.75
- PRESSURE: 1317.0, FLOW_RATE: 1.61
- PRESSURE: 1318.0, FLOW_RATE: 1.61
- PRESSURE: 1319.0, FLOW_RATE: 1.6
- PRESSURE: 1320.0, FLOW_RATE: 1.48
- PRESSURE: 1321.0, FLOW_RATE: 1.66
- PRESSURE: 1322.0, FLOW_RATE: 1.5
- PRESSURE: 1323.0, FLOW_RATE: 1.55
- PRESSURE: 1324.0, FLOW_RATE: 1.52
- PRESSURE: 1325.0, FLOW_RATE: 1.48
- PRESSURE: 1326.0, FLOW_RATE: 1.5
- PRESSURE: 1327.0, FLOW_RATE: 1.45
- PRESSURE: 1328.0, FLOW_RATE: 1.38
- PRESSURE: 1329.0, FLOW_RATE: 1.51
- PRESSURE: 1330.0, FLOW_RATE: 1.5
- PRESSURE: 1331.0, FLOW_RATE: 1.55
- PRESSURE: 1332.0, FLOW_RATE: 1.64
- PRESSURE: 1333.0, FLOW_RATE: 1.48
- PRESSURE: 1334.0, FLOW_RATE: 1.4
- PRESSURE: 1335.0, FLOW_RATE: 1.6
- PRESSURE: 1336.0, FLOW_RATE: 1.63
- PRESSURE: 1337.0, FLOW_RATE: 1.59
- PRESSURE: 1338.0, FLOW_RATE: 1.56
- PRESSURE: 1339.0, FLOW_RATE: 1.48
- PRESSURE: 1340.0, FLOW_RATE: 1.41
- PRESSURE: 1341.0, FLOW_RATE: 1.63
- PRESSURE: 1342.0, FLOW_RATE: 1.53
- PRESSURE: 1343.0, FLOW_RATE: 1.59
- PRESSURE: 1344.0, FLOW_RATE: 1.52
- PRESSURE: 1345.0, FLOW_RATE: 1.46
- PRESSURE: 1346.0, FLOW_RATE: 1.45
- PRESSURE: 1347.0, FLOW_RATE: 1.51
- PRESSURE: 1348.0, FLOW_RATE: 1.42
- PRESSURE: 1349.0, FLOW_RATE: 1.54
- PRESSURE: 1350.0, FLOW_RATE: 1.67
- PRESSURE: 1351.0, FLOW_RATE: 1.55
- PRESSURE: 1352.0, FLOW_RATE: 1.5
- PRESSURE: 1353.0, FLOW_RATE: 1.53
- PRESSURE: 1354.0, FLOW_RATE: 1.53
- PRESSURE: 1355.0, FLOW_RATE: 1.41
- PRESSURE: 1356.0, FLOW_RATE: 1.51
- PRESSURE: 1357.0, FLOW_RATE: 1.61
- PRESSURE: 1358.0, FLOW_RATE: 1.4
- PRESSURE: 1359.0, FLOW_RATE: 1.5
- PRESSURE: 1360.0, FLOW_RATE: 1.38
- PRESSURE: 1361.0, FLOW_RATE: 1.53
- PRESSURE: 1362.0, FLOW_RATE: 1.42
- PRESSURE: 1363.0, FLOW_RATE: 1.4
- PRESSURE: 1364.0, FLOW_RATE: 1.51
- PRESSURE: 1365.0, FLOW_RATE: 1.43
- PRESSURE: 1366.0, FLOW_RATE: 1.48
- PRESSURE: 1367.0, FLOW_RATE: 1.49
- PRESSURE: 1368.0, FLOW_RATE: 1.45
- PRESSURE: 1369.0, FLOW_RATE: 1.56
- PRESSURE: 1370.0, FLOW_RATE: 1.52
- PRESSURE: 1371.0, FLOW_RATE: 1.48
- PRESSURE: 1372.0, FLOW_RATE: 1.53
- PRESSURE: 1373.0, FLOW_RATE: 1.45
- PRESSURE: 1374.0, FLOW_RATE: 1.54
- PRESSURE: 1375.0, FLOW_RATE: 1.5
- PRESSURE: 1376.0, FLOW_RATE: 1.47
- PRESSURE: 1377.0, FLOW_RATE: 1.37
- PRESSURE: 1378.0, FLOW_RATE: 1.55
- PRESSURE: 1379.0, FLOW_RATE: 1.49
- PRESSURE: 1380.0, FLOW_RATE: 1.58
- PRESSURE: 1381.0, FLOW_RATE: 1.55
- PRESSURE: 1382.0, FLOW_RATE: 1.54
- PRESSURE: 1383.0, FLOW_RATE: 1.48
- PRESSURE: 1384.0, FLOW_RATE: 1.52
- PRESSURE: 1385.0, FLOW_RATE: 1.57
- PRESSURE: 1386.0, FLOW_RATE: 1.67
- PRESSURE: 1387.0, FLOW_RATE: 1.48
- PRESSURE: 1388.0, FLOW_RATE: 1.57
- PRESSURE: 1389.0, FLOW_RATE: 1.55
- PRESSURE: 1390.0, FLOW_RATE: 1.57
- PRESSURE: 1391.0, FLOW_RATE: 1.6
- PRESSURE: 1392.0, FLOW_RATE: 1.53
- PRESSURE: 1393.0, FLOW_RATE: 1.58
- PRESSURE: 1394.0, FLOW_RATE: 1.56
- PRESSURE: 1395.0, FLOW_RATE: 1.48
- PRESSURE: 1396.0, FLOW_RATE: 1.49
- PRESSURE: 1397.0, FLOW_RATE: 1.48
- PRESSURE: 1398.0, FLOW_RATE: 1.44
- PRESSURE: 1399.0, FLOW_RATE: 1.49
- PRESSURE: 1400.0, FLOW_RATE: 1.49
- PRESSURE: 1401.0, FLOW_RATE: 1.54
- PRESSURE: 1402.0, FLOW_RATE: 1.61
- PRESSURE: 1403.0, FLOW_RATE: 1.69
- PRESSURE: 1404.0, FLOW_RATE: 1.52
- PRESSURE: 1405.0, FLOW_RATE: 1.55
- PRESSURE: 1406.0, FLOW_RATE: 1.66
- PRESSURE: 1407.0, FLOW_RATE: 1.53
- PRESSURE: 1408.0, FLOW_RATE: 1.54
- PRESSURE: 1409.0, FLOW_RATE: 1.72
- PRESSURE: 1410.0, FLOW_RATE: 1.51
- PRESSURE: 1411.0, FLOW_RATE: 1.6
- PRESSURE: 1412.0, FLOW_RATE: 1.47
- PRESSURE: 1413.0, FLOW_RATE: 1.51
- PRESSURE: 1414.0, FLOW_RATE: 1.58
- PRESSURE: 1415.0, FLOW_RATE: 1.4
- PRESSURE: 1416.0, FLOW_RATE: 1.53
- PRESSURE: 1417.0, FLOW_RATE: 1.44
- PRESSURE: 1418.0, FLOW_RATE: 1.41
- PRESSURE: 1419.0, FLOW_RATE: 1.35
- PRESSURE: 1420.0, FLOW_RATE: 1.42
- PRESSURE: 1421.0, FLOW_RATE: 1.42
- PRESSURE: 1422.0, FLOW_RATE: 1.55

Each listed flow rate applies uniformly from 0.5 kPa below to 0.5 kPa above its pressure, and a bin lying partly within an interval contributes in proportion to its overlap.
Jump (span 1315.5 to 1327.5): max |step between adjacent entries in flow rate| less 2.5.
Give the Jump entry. -2.32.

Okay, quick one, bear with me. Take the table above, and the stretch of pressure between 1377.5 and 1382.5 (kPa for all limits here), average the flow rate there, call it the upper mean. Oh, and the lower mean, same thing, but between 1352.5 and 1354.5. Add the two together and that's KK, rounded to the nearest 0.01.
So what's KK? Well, 3.07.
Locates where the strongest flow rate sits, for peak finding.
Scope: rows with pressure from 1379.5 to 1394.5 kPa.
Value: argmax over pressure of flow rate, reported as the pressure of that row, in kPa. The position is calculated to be 1386.0 kPa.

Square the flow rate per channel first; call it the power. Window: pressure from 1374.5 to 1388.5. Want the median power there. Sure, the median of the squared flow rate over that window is 2.34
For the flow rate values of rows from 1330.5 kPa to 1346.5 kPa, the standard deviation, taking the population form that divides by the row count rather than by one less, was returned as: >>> 0.076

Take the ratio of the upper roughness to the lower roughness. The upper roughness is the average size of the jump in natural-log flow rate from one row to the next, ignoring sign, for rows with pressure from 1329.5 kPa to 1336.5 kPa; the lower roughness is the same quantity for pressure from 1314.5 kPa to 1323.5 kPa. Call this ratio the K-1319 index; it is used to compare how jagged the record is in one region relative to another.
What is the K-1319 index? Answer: 1.2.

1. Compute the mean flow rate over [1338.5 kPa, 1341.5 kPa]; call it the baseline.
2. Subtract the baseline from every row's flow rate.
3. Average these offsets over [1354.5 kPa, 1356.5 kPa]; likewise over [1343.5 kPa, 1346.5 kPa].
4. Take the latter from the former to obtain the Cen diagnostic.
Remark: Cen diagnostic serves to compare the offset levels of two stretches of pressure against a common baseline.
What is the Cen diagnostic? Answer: -0.02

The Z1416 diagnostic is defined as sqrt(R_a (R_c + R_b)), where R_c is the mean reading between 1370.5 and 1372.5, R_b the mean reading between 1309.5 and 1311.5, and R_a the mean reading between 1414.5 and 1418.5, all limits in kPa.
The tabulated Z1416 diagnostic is 2.10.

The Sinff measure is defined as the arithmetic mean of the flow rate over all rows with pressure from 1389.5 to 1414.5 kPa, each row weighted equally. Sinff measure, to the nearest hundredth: 1.55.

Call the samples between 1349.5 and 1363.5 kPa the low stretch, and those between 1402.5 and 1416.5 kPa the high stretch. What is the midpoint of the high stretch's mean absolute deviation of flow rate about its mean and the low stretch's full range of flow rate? 0.178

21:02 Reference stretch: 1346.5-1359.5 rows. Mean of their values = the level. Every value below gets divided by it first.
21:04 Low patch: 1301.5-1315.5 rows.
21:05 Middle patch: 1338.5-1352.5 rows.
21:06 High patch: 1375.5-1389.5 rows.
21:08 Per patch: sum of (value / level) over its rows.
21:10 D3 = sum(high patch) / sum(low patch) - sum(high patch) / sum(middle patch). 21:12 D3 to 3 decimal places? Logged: -0.050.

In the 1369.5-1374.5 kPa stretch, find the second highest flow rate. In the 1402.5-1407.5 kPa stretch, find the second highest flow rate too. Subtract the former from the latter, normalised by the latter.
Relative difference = 0.078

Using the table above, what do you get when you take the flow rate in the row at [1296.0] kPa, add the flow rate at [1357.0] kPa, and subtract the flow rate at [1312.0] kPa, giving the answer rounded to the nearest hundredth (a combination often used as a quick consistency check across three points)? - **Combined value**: 1.58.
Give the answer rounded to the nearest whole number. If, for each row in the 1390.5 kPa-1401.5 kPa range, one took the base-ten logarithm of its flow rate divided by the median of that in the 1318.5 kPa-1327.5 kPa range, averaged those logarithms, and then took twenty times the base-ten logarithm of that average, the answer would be -47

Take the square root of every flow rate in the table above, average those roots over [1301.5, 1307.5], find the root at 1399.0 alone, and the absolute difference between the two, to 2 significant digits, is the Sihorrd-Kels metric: 0.033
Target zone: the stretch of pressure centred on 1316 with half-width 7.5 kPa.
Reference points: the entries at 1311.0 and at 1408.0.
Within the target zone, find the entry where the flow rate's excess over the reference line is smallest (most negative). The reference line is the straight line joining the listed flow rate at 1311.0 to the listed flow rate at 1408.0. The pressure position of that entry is 1320.0 kPa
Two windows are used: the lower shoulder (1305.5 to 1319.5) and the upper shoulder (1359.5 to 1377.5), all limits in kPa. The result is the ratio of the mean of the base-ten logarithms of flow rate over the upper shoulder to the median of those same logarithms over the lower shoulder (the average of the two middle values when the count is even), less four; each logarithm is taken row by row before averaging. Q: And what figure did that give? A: -3.18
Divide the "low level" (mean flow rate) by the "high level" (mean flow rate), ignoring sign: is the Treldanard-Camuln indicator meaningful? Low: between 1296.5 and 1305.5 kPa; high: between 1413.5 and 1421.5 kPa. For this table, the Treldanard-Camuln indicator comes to 1.12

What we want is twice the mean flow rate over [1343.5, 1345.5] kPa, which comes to 2.98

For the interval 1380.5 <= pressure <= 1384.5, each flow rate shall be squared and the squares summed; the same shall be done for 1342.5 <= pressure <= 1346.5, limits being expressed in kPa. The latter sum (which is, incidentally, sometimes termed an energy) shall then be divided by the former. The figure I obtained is 0.98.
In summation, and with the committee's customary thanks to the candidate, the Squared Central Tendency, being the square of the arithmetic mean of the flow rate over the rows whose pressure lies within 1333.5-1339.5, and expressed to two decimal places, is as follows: 2.38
